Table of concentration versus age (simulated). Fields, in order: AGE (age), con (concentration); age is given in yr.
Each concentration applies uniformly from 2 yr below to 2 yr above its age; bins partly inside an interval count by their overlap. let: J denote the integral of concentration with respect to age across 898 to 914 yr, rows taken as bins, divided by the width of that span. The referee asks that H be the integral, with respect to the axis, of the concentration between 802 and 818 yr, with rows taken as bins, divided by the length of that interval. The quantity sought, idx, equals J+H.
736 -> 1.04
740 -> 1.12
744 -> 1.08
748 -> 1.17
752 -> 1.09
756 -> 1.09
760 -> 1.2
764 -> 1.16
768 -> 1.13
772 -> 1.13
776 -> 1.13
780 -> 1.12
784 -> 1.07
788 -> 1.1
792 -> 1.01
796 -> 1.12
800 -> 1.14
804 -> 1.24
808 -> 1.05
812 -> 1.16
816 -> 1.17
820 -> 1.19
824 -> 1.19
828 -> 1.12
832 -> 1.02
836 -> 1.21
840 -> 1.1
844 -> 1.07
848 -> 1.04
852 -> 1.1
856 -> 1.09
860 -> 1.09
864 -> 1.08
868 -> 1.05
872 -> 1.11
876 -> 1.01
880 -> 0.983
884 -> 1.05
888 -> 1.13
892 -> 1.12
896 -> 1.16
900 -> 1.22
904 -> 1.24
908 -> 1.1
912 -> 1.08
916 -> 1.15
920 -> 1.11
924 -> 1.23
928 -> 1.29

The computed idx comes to 2.315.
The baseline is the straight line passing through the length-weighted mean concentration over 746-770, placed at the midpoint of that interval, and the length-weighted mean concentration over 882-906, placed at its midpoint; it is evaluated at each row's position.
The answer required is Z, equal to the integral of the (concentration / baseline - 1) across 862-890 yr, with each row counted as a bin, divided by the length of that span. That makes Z -0.08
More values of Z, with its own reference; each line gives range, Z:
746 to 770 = 0.00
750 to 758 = -0.04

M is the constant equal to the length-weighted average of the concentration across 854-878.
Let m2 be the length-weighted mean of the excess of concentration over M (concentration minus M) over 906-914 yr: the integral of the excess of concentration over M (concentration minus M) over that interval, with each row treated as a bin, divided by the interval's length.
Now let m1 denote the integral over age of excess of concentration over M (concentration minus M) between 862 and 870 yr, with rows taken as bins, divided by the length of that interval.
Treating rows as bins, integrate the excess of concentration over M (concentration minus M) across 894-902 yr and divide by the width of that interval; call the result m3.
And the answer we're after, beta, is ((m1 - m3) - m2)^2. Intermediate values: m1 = -0.007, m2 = 0.02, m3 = 0.118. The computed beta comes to 0.021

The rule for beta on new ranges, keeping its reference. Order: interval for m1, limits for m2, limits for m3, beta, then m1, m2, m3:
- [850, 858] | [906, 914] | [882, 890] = 0.000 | 0.023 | 0.02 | 0.018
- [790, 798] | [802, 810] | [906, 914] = 0.010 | -0.007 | 0.07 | 0.018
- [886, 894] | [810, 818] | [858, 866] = 0.003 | 0.053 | 0.09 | 0.013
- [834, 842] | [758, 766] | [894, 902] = 0.021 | 0.083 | 0.11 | 0.118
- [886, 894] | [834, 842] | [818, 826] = 0.022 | 0.053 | 0.08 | 0.118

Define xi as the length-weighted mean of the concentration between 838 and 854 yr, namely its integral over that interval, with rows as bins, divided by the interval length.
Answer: 1.08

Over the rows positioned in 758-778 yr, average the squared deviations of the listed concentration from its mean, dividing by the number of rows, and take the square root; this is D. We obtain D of 0.03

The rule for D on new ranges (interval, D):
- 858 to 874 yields 0.02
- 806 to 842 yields 0.06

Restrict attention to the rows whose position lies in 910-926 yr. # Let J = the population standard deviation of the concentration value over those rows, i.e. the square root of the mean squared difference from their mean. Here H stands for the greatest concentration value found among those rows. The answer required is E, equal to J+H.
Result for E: 1.29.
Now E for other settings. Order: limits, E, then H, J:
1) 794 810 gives 1.31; 1.24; 0.068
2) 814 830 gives 1.22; 1.19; 0.029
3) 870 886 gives 1.16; 1.11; 0.048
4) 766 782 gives 1.13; 1.13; 0.004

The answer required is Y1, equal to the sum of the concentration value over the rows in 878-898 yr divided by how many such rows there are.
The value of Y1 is 1.09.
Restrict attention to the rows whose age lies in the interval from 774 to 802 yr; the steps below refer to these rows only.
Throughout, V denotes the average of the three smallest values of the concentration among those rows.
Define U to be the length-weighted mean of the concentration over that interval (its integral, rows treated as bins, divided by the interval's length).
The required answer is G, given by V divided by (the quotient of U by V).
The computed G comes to 1.02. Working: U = 1.10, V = 1.06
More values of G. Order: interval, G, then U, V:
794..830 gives 1.04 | 1.15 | 1.10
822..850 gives 0.98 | 1.11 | 1.04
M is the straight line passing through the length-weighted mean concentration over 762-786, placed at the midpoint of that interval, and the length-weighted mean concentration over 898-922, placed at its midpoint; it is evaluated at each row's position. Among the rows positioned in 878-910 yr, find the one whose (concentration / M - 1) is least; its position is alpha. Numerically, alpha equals 880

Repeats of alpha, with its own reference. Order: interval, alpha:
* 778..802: 792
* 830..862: 832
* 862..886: 880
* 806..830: 808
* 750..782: 756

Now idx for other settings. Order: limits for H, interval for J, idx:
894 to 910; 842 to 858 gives 2.255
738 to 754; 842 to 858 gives 2.190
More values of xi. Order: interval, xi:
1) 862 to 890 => 1.06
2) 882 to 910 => 1.15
